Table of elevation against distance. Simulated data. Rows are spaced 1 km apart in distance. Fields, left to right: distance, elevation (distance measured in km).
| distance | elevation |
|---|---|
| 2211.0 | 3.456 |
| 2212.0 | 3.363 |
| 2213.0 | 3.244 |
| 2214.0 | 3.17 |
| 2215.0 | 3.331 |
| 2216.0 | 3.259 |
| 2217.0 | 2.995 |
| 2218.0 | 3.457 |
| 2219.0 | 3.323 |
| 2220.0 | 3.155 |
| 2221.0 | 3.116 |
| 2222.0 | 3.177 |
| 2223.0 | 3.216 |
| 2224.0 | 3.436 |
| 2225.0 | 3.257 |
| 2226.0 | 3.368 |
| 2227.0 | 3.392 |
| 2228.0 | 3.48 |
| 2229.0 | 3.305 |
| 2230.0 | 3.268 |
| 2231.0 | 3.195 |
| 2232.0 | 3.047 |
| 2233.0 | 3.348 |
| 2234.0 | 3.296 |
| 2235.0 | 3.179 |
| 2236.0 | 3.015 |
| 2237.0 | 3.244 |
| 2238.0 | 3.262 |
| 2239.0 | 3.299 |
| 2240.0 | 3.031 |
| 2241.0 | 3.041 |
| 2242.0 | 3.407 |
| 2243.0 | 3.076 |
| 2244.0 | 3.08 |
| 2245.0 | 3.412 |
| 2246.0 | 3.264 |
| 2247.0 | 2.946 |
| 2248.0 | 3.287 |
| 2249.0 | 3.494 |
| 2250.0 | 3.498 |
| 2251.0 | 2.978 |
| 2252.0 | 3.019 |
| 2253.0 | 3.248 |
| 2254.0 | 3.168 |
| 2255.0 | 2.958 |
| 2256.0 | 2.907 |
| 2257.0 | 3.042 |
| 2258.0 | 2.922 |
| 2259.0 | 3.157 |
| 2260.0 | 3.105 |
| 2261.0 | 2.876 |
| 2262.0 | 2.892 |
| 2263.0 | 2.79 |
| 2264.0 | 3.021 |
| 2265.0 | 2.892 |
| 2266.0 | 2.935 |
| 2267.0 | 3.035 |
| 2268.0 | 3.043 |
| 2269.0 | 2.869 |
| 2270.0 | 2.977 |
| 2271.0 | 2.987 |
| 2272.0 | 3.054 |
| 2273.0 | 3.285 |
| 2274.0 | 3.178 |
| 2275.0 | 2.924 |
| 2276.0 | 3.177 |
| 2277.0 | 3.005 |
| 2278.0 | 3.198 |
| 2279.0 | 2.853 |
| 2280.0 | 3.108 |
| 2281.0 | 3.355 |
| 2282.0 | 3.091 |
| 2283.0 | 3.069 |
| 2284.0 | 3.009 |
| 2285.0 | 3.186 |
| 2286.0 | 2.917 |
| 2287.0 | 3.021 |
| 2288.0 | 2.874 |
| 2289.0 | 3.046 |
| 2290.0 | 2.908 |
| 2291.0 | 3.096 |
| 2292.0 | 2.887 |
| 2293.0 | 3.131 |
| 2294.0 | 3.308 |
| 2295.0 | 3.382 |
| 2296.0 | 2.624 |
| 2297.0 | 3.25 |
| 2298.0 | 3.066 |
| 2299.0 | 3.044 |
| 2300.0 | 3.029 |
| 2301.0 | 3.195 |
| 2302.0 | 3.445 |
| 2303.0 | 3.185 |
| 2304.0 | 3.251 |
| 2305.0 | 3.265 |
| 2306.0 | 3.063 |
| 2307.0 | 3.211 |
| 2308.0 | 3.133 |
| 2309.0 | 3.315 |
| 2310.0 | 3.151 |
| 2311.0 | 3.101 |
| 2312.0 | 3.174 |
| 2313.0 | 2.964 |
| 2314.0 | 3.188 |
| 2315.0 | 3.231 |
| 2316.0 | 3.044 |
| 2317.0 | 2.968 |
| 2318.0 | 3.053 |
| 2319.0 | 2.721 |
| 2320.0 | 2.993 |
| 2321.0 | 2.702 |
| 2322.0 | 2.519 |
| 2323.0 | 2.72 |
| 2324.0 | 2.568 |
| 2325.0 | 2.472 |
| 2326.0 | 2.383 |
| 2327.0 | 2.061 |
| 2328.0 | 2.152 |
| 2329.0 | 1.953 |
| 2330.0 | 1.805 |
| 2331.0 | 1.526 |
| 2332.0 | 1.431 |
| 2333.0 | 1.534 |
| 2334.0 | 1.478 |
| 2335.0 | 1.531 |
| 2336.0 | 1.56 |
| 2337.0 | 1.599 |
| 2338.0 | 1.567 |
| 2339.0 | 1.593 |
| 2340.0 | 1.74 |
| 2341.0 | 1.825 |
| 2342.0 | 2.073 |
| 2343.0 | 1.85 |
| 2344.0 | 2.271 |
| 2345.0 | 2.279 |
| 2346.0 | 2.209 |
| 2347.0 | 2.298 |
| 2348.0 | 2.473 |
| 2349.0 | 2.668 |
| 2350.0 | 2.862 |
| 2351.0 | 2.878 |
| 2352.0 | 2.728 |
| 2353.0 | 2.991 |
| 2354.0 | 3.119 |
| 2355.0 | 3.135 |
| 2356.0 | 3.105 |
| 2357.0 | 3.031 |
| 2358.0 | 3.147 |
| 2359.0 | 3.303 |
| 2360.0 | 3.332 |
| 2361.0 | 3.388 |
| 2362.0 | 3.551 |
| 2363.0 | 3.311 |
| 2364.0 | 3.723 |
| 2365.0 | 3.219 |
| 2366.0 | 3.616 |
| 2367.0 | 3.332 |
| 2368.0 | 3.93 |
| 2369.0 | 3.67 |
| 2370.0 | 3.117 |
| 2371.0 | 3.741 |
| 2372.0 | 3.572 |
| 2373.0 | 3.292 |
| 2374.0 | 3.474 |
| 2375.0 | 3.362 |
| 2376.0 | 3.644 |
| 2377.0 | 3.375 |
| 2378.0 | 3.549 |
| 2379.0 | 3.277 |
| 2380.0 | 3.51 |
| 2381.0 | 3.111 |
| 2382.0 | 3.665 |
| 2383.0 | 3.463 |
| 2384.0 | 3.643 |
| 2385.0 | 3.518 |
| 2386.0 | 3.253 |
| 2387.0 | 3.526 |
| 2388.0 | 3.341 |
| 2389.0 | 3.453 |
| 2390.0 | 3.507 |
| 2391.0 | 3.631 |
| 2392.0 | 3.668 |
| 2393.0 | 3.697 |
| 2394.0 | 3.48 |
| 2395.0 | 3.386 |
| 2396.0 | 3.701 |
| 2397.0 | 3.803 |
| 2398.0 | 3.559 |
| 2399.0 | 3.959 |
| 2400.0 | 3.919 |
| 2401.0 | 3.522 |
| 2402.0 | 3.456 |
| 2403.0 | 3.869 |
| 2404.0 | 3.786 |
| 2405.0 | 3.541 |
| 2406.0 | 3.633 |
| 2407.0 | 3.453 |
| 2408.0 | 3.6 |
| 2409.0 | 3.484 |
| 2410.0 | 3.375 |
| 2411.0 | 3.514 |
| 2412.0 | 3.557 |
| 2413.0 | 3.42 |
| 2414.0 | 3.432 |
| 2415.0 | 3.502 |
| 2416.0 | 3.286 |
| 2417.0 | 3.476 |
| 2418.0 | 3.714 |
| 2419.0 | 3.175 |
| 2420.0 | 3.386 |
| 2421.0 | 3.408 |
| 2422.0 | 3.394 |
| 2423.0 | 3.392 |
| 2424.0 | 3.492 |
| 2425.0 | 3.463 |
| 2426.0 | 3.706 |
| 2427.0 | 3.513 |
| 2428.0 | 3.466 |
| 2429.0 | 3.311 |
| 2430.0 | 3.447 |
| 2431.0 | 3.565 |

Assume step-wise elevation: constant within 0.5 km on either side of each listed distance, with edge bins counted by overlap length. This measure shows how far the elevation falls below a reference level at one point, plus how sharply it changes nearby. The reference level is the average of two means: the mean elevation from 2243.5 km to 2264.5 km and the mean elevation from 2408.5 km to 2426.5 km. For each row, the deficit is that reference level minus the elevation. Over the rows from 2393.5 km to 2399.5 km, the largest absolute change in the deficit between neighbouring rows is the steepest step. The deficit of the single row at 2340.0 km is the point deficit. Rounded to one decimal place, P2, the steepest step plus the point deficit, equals 1.9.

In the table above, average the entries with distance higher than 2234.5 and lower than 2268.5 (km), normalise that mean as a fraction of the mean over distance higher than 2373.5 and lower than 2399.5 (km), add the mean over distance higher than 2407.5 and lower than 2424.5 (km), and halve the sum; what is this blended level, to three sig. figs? 2.16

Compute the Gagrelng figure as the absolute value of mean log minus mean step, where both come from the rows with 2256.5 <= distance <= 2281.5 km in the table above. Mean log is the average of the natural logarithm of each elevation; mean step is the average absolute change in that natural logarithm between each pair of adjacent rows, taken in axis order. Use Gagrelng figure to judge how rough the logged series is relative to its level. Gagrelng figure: 1.06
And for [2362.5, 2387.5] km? 1.15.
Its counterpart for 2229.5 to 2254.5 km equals 1.11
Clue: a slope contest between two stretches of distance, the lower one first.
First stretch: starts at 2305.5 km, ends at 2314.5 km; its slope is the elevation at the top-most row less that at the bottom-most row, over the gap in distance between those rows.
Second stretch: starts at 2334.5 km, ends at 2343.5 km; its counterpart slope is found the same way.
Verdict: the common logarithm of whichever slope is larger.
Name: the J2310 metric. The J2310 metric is -1.40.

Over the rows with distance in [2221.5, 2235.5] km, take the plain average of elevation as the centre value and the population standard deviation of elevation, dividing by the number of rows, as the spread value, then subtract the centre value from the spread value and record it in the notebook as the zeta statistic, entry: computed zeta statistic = -3.2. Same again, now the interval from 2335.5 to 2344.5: -1.6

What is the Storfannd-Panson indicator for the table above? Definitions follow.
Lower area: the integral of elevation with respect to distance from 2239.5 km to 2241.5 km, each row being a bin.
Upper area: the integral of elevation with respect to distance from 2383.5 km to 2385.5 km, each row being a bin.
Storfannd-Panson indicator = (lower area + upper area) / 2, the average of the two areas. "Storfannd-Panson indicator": 6.6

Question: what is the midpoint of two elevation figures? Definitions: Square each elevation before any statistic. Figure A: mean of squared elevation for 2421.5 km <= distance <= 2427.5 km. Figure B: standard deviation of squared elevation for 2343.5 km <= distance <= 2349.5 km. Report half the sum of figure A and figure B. 6.5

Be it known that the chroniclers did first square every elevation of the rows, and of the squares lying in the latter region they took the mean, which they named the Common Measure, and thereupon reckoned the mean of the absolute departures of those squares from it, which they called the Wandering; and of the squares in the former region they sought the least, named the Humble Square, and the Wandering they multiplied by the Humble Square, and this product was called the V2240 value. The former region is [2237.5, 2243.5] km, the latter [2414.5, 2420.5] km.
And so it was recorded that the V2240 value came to 8.9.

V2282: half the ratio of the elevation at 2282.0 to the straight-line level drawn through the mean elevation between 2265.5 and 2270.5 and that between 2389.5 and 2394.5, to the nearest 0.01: 0.51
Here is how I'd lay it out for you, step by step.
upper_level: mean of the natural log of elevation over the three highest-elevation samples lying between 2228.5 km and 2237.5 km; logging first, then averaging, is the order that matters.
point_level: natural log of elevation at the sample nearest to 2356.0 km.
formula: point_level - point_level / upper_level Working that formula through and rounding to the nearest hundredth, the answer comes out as 0.19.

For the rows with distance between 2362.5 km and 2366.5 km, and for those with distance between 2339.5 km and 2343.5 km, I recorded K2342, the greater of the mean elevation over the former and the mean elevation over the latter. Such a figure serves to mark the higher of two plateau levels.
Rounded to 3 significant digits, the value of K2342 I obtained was 3.47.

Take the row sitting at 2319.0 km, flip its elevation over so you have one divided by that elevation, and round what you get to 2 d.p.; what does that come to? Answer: 0.37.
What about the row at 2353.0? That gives 0.33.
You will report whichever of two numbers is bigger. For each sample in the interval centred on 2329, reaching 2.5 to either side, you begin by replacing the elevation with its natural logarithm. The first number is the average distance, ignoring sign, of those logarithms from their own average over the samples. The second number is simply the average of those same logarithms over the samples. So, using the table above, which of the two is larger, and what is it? 0.63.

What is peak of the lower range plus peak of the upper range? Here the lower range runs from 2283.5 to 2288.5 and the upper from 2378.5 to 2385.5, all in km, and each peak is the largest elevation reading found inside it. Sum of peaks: 6.9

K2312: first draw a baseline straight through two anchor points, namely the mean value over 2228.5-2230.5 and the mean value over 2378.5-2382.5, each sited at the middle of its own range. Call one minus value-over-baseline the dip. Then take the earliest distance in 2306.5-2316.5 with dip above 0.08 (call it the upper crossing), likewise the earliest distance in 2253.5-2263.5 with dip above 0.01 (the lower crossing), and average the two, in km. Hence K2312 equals 2283.5 km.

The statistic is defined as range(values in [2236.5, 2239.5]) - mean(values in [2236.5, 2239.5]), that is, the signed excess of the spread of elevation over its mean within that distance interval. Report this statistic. -3.2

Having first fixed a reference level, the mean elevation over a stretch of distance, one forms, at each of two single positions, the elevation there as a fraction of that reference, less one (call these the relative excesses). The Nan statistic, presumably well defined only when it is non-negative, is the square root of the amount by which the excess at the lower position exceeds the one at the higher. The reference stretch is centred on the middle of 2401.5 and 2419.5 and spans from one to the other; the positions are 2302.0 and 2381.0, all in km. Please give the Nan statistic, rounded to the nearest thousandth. 0.308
